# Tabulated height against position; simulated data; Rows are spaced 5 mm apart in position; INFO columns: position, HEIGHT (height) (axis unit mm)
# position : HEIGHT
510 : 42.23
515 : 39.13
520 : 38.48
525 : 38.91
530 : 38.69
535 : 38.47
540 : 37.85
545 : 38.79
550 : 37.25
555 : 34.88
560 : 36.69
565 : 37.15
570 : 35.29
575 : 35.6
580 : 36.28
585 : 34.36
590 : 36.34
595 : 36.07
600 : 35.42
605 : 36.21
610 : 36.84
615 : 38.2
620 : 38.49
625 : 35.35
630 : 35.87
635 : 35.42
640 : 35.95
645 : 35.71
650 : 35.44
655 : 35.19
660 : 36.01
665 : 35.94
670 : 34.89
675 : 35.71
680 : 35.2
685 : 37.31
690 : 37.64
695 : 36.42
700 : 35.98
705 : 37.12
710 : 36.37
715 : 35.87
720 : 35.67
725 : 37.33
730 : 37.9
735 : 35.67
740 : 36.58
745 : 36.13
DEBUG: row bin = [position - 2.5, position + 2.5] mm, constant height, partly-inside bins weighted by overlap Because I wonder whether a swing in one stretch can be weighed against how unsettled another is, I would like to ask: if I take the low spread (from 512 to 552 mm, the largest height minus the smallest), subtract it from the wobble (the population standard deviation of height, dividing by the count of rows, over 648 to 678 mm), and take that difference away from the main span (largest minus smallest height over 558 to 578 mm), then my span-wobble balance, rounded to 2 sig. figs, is 3.3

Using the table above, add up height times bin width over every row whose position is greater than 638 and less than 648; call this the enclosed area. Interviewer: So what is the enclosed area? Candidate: 358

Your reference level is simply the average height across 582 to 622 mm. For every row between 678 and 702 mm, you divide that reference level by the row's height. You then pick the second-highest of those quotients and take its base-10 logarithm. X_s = 0.006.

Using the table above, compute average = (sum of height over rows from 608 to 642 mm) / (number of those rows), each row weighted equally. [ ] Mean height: 36.6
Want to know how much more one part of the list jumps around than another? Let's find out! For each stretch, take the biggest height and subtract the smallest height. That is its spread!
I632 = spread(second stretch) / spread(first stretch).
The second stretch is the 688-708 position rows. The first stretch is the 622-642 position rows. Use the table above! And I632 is 2.8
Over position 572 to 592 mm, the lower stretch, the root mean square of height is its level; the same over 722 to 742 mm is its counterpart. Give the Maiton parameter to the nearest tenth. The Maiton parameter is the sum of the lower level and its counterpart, 72.5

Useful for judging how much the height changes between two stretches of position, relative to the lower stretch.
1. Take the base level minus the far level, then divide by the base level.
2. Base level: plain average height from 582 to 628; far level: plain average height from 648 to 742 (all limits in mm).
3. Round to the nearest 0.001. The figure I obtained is 0.004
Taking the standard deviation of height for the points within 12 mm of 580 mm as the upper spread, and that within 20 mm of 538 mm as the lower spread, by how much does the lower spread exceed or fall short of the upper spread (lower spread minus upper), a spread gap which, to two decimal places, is 0.53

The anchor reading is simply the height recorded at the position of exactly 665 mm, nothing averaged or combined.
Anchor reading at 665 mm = 35.94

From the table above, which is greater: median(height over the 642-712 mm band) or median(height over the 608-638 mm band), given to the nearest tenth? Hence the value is 36.4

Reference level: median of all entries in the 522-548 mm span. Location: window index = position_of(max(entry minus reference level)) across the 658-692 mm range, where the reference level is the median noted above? 690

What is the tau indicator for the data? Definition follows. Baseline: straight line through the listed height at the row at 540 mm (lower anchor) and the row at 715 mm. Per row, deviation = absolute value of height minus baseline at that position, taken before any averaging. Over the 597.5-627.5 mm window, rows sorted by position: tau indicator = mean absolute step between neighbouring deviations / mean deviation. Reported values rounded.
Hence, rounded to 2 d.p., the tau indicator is 0.48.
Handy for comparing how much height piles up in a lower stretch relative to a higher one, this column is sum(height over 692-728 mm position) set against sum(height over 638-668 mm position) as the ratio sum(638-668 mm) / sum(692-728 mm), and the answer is 0.84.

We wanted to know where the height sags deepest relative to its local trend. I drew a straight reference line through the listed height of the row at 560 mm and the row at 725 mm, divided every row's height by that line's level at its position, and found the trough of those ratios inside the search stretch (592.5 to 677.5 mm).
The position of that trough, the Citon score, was 670 mm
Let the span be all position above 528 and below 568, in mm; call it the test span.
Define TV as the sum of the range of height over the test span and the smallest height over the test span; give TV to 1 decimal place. 38.8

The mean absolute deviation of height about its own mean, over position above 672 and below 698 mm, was 0.82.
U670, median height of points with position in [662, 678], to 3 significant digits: 35.7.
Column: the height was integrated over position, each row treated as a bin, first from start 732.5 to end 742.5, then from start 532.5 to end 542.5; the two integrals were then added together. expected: 743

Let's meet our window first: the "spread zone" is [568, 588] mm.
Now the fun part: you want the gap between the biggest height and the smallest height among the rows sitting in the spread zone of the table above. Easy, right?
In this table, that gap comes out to 1.9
